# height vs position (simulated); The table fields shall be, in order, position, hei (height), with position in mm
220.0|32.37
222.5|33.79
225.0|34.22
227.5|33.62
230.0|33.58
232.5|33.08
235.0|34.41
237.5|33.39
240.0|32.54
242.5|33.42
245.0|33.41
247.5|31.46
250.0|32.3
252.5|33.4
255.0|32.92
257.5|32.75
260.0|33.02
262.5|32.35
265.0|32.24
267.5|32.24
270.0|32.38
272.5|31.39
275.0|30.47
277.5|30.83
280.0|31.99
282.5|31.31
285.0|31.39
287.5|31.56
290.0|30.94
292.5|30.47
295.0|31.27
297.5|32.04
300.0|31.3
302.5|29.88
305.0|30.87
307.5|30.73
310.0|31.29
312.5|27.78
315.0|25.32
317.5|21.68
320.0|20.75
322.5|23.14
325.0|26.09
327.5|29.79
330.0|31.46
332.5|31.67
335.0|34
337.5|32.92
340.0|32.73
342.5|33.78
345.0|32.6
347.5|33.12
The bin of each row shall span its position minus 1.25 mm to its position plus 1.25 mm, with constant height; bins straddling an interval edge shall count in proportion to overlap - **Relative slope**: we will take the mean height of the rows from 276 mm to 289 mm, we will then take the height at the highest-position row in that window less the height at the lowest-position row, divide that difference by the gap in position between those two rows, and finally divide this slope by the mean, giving 0.0023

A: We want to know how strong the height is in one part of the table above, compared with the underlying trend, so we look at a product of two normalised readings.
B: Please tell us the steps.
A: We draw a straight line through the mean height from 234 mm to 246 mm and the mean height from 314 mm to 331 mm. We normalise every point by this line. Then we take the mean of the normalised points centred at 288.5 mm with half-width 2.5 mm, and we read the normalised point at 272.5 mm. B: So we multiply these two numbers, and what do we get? 1.13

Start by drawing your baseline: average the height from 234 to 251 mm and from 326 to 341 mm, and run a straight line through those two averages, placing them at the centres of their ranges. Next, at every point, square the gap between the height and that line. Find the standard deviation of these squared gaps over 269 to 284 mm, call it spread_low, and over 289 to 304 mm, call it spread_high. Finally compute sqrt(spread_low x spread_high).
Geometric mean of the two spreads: 2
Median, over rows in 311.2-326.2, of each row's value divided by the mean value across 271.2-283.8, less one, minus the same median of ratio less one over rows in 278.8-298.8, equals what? -0.23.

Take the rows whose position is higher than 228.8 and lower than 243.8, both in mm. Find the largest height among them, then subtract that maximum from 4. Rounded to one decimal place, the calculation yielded -30.4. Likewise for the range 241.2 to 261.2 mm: -29.4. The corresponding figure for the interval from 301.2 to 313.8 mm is -27.3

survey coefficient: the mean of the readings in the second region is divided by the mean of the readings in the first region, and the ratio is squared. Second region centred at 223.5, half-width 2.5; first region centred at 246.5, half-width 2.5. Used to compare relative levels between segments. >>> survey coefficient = 1.10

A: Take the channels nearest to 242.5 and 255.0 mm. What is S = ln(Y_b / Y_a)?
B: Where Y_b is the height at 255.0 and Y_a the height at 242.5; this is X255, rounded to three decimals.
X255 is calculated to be -0.015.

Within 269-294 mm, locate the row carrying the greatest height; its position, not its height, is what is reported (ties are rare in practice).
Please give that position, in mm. 270.0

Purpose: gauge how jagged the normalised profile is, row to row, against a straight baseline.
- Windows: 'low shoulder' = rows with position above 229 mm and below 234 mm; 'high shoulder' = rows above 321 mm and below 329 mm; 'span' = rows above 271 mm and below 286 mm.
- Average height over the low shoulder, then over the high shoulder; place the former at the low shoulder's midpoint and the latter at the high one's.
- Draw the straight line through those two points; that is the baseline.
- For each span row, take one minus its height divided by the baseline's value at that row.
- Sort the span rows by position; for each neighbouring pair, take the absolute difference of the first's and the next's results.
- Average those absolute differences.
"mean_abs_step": 0.0228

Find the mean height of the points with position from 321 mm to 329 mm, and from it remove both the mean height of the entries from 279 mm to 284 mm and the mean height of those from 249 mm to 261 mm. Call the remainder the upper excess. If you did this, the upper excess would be -38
